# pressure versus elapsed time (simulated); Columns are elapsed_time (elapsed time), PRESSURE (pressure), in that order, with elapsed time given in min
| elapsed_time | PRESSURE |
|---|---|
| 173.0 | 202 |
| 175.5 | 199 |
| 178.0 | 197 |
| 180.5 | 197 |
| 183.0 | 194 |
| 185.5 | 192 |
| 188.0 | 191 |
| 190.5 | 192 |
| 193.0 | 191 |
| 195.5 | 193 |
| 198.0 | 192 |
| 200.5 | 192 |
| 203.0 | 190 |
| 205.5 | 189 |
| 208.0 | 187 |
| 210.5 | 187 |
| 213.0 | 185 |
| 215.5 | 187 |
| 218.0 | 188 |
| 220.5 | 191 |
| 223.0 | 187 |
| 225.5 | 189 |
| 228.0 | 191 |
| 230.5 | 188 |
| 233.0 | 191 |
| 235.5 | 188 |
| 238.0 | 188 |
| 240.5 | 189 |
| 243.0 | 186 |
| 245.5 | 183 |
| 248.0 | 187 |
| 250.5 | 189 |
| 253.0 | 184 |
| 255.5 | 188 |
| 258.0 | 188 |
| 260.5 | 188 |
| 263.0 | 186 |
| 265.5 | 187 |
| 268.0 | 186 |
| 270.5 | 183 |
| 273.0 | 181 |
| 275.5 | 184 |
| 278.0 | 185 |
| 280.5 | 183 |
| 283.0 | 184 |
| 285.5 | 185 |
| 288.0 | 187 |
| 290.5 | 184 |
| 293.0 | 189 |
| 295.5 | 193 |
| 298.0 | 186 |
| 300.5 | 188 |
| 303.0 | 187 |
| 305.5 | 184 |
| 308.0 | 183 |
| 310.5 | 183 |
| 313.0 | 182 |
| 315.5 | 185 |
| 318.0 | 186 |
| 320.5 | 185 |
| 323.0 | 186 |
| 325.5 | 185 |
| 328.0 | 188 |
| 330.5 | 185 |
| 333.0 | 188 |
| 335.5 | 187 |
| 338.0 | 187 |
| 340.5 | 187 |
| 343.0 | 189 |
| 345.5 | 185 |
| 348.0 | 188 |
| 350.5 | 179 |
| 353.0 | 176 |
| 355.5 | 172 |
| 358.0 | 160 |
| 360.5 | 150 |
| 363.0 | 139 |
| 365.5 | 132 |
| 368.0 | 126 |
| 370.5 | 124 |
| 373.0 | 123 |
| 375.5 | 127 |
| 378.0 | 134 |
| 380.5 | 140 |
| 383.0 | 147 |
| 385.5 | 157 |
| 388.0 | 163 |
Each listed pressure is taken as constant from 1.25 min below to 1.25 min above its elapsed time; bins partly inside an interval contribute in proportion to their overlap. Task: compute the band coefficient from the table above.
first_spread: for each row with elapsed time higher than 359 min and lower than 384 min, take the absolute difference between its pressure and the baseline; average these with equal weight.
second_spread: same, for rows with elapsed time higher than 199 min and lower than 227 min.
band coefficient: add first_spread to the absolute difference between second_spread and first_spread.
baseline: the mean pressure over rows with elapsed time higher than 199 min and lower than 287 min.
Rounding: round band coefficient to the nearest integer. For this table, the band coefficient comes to 104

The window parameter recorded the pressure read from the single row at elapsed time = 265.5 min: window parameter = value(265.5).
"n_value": 187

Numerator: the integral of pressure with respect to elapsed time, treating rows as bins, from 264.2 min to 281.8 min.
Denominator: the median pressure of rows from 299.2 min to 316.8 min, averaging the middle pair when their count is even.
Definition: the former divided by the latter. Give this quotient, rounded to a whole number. 18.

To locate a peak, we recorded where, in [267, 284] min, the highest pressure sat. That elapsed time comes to 268.0 min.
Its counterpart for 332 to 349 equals 343.0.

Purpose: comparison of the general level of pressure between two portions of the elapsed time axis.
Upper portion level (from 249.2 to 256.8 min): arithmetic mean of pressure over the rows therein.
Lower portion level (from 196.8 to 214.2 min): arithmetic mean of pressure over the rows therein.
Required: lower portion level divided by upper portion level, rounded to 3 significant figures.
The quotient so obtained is 1.01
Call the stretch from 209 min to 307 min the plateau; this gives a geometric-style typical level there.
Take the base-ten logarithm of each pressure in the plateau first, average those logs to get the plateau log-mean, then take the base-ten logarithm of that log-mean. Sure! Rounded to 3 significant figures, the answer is 0.356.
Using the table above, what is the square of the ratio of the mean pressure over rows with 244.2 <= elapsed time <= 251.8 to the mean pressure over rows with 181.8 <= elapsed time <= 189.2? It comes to 0.94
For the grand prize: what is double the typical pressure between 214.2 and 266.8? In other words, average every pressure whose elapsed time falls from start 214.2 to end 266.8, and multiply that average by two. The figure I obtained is 376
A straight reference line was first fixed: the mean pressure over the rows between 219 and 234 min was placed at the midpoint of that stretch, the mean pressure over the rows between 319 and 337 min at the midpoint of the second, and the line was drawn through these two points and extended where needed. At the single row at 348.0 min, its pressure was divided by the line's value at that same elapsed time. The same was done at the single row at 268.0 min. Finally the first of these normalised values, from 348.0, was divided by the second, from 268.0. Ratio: 1.02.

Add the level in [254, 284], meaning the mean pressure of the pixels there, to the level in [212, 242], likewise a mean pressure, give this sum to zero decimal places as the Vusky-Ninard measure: 374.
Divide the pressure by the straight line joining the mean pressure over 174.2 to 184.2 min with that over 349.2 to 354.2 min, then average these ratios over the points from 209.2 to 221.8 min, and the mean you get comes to 0.97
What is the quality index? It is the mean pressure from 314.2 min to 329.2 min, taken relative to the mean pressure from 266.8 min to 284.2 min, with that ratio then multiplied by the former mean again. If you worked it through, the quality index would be 188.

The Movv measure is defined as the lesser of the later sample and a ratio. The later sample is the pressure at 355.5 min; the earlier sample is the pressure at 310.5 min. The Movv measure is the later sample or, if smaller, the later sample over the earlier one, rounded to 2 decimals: 0.94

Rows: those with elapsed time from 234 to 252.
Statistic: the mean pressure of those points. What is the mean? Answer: 187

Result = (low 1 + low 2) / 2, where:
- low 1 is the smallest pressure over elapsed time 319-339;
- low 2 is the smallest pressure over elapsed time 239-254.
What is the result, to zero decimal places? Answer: 184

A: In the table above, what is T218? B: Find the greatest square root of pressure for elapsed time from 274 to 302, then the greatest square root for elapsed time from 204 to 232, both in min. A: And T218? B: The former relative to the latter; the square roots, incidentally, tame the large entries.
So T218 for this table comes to 1.01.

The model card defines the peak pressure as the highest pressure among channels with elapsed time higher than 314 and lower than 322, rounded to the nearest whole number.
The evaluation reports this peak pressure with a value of 186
